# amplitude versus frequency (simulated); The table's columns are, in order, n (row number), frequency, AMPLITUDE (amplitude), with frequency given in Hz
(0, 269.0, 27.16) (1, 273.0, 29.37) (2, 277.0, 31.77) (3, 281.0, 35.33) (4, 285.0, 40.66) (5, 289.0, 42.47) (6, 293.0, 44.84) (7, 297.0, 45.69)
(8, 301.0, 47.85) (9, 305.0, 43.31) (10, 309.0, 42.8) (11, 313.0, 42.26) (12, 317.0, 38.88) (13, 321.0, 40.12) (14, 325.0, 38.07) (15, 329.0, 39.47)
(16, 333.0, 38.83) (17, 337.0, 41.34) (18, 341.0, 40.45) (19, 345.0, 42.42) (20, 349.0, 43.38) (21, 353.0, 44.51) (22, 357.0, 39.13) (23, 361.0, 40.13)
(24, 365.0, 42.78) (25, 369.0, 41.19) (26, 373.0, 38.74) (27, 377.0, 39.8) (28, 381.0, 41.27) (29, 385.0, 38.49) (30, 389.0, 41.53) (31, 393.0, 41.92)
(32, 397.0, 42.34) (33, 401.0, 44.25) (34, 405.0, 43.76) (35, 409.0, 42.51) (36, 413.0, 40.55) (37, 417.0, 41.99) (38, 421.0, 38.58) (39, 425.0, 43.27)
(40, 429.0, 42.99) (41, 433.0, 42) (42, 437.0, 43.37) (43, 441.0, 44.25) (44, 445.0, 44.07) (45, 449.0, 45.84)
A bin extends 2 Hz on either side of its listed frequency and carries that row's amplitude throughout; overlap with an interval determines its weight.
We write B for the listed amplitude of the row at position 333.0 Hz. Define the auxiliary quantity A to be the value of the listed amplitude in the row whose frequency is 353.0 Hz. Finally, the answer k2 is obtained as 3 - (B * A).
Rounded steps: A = 44.51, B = 38.83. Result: -1725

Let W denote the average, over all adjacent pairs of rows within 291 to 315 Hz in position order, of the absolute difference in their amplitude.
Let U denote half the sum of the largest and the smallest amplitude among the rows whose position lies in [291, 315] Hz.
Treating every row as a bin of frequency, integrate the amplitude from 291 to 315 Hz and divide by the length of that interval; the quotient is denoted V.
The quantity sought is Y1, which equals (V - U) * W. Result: -1.0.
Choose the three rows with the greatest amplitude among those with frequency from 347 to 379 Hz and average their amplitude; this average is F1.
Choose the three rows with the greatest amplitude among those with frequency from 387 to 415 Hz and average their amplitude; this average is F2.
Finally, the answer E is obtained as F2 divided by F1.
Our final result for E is 1.00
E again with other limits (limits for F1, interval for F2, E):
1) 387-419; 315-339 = 0.93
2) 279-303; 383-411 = 0.94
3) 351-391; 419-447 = 1.02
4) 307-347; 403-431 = 1.02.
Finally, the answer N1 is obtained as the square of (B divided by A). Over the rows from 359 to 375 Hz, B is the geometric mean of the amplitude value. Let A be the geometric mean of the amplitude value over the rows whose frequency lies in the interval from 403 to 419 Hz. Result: 0.93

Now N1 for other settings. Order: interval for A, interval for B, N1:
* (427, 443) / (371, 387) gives 0.84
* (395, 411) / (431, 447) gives 1.01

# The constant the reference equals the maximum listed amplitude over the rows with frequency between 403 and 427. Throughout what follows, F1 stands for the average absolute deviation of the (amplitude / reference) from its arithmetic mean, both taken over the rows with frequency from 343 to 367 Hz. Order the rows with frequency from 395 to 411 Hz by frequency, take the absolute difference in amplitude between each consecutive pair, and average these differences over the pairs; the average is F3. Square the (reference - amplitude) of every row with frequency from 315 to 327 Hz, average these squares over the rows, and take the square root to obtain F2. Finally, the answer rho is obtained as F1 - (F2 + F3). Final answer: -6.0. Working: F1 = 0.037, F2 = 4.8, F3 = 1.2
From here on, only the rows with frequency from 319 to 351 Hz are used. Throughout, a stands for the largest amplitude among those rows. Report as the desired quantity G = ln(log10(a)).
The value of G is 0.4930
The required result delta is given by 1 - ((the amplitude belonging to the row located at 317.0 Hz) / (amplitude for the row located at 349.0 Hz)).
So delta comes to 0.10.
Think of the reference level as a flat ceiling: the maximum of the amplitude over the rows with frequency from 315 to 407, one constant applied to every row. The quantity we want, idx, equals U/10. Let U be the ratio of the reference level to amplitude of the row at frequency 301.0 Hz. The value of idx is 0.093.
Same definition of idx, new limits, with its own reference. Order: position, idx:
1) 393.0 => 0.106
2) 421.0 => 0.115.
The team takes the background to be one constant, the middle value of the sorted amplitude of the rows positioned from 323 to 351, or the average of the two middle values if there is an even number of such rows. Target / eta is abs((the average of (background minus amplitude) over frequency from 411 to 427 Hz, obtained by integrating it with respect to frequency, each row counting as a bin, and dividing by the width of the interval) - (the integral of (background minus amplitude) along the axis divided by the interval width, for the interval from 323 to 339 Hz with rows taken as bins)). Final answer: 1.7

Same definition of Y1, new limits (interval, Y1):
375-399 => 0.8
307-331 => -0.3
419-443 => 1.6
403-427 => 1.5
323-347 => -0.2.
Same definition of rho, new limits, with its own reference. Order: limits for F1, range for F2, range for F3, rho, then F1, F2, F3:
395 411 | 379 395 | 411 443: -5.1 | 0.018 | 3.3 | 1.9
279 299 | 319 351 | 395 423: -5.3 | 0.070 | 3.7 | 1.7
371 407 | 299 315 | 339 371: -4.3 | 0.036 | 2.2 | 2.1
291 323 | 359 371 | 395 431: -4.5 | 0.050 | 2.6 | 1.9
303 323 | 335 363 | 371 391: -4.8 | 0.036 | 2.8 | 2.1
